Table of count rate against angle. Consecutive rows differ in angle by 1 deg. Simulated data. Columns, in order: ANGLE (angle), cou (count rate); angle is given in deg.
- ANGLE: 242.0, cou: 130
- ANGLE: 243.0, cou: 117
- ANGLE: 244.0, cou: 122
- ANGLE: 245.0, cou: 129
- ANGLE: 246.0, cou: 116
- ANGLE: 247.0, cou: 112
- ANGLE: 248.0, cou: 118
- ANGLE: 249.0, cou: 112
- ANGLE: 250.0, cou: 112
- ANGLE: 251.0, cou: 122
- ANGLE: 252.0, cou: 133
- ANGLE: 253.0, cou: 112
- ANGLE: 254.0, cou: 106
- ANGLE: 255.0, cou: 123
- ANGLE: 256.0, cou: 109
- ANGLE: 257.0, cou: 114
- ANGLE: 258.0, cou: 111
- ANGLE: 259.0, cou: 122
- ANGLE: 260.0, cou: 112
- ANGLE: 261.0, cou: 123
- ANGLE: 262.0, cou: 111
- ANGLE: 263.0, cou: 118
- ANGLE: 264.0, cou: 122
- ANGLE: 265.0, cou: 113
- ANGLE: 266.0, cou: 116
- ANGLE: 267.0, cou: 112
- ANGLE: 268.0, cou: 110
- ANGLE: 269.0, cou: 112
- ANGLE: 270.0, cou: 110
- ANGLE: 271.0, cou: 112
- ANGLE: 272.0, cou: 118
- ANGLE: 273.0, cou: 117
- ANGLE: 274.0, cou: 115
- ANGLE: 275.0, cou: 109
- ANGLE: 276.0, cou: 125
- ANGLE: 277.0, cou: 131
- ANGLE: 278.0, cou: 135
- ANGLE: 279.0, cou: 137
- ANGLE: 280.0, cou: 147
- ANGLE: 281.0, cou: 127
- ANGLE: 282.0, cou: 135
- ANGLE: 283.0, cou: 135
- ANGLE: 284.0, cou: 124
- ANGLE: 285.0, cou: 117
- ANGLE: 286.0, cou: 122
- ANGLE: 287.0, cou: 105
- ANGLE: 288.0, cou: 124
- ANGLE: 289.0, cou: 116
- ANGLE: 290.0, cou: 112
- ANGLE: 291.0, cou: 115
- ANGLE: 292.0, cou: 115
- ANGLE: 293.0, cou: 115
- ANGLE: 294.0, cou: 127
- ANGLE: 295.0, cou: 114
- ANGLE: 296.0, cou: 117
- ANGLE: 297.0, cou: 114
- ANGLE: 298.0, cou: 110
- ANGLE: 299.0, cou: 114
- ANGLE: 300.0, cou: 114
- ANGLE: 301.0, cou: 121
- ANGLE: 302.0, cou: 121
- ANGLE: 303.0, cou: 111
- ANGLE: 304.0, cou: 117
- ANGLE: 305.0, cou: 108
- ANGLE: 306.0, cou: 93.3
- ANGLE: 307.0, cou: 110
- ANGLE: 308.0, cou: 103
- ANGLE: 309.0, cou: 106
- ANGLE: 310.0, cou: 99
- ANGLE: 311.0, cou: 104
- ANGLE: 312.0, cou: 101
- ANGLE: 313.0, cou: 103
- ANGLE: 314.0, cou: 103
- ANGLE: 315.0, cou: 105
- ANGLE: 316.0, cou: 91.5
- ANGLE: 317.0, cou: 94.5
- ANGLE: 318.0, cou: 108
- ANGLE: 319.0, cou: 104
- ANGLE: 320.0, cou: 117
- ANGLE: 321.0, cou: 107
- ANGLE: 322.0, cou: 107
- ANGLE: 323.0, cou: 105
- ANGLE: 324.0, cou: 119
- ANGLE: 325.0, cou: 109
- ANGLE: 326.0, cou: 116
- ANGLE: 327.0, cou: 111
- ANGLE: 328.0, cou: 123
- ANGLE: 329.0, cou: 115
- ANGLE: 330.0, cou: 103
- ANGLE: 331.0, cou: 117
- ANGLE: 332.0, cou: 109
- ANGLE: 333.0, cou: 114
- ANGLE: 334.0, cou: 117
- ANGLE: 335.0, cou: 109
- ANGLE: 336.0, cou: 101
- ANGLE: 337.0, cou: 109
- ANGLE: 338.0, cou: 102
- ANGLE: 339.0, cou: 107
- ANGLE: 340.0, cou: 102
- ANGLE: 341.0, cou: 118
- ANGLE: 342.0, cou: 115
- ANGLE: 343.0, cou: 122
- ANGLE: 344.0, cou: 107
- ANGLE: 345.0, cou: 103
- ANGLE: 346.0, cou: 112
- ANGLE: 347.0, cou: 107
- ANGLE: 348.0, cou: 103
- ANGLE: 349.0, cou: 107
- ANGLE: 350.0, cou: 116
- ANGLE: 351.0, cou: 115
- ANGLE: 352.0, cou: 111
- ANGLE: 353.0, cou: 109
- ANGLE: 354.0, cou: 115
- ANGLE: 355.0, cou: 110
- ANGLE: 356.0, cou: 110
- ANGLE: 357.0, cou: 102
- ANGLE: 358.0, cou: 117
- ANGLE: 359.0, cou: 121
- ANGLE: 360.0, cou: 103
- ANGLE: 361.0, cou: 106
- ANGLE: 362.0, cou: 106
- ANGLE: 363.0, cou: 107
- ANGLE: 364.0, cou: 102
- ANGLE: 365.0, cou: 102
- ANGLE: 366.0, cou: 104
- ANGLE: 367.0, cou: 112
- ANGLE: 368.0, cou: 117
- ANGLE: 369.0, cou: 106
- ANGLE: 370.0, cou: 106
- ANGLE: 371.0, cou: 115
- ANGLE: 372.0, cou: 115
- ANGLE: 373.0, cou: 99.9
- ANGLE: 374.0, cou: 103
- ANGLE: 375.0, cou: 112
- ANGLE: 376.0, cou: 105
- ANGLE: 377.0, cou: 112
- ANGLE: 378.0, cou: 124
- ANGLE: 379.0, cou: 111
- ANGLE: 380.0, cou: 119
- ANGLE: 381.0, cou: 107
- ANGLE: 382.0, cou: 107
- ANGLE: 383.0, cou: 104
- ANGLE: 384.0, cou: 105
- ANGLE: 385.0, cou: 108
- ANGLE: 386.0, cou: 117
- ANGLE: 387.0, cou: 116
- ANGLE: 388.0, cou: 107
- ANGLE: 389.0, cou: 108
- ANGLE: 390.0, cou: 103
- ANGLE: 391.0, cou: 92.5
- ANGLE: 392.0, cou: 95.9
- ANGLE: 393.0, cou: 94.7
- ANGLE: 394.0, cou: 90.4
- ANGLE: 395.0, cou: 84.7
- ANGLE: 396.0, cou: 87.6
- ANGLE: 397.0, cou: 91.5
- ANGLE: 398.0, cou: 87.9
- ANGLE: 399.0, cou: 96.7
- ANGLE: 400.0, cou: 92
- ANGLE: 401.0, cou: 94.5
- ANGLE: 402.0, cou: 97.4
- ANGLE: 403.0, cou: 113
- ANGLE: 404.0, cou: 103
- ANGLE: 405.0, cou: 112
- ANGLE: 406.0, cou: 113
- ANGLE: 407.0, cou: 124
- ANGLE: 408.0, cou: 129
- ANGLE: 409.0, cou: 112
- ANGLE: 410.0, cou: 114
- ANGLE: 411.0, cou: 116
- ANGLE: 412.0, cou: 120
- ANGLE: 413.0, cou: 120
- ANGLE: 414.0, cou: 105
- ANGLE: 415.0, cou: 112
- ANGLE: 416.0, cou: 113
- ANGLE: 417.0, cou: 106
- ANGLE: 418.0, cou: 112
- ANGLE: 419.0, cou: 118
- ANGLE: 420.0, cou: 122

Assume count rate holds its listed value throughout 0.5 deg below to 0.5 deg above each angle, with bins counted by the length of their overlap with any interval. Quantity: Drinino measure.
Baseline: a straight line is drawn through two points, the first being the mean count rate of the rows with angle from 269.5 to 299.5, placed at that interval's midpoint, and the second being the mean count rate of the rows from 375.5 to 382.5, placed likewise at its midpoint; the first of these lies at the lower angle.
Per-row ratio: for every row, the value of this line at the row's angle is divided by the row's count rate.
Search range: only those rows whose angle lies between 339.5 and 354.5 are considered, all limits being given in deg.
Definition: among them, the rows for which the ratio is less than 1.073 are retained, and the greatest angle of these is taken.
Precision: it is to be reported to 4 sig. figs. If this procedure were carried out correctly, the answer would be 354.0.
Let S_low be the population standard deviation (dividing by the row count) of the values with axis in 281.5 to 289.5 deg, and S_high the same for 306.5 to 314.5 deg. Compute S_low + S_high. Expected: 12.4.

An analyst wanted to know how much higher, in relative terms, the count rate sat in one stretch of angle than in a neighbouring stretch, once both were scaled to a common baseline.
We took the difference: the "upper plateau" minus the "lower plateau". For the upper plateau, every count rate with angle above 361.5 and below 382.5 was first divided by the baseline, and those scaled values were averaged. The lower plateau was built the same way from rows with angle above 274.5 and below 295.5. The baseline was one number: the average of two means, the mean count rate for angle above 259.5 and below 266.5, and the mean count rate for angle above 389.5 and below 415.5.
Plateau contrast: -0.13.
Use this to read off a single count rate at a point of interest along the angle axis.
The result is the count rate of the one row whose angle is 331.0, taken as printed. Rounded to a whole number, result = 117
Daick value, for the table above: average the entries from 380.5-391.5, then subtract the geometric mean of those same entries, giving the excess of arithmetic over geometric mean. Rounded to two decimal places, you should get 0.18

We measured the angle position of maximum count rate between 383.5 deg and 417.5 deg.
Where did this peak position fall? 408.0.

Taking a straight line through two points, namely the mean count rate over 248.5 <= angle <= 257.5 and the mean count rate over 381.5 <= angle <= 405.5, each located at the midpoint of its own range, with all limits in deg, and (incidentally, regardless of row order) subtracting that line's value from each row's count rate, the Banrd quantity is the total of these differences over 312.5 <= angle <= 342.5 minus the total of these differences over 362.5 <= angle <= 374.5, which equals -20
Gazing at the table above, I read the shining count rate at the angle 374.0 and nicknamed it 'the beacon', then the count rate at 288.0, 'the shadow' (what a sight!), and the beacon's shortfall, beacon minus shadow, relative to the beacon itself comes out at -0.20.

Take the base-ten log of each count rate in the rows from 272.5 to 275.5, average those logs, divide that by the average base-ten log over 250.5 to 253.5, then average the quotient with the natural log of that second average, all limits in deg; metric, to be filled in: 0.860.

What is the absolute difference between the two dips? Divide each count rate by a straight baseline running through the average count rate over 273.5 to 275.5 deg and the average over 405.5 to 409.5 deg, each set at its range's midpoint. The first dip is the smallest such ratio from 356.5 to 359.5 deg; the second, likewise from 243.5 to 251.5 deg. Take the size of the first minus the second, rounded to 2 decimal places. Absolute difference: 0.14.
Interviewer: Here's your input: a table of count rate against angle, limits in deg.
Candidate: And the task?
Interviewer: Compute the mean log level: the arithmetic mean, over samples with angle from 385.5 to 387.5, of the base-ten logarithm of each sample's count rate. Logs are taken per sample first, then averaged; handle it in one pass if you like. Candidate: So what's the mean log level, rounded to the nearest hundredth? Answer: 2.07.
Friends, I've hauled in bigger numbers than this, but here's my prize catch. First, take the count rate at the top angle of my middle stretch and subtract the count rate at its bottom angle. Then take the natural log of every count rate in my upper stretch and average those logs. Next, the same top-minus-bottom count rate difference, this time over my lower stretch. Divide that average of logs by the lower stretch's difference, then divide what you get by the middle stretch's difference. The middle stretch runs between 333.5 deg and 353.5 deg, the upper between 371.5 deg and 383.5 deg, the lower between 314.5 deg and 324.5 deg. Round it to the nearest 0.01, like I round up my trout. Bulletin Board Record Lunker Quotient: -0.04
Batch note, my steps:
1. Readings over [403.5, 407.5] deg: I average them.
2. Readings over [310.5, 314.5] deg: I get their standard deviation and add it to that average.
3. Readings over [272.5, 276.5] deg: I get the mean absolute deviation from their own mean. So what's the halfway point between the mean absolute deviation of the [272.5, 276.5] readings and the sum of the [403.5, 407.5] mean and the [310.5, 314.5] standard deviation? 59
